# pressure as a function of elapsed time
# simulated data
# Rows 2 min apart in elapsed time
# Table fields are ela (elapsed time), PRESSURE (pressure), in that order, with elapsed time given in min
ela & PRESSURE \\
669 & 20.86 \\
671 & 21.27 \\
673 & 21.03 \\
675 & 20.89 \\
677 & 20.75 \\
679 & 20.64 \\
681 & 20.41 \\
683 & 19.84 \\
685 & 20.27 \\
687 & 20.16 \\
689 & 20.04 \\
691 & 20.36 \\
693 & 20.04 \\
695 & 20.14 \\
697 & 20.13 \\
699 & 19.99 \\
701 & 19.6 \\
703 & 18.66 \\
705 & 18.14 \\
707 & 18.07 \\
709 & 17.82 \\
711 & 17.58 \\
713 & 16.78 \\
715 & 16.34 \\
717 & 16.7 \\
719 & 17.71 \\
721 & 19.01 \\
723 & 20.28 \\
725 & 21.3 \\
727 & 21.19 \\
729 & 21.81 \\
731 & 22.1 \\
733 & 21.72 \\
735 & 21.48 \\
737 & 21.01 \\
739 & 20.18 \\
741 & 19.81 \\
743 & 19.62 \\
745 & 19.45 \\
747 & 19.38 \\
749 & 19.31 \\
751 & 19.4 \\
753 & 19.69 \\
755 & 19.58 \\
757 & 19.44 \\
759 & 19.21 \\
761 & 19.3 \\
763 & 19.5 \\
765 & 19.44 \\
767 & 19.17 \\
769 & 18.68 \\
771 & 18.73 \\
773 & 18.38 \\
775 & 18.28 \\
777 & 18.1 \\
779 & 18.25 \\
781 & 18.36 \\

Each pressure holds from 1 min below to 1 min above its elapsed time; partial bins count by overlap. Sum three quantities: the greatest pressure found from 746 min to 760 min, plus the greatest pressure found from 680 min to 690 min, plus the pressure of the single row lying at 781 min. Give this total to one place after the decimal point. 58.5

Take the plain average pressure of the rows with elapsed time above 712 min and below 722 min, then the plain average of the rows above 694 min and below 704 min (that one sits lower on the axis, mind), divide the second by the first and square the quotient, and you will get 1.30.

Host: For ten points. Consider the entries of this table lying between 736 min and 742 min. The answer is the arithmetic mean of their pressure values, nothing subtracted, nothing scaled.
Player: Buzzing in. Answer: 20.3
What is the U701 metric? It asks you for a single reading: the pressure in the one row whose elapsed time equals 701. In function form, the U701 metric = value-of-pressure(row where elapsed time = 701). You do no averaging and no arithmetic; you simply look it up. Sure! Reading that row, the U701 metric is 19.6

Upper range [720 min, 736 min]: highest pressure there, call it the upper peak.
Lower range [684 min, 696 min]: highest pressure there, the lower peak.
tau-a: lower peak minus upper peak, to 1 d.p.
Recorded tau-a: -1.7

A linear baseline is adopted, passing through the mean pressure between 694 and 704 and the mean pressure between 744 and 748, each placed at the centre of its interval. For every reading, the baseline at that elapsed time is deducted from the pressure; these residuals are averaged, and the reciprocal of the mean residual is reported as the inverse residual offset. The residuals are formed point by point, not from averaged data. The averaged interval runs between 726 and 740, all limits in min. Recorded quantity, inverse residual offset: 0.5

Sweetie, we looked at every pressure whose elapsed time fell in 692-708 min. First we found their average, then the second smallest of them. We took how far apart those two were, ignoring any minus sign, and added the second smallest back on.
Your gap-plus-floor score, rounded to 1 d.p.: 19.3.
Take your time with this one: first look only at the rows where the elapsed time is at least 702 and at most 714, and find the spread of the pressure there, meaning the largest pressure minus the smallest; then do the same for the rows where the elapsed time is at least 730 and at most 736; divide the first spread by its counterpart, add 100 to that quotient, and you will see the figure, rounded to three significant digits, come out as 103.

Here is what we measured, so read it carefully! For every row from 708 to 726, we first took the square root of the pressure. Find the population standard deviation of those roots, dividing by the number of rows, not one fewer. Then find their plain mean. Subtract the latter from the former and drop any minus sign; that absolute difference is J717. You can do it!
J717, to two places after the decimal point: 4.07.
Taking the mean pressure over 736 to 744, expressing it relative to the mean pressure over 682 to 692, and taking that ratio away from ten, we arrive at 8.999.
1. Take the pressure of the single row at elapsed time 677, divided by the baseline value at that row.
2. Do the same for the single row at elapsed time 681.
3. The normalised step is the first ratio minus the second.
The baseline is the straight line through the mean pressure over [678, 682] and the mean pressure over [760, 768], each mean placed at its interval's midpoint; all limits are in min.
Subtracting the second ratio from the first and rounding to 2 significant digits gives 0.014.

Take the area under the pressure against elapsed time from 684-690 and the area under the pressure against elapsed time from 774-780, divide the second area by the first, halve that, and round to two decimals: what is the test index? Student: 0.45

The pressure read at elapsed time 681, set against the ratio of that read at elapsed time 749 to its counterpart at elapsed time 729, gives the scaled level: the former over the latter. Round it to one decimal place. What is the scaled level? 23.1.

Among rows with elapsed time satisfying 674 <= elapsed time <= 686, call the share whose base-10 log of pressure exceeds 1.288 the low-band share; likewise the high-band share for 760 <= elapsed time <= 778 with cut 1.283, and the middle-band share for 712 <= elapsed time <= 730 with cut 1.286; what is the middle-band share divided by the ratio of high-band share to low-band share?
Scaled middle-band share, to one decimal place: 1.3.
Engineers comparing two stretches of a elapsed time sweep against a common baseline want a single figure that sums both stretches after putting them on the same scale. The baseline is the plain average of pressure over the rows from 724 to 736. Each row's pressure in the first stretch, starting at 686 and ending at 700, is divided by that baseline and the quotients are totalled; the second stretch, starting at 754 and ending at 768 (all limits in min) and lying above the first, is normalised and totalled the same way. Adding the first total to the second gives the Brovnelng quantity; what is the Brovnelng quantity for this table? 12.8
